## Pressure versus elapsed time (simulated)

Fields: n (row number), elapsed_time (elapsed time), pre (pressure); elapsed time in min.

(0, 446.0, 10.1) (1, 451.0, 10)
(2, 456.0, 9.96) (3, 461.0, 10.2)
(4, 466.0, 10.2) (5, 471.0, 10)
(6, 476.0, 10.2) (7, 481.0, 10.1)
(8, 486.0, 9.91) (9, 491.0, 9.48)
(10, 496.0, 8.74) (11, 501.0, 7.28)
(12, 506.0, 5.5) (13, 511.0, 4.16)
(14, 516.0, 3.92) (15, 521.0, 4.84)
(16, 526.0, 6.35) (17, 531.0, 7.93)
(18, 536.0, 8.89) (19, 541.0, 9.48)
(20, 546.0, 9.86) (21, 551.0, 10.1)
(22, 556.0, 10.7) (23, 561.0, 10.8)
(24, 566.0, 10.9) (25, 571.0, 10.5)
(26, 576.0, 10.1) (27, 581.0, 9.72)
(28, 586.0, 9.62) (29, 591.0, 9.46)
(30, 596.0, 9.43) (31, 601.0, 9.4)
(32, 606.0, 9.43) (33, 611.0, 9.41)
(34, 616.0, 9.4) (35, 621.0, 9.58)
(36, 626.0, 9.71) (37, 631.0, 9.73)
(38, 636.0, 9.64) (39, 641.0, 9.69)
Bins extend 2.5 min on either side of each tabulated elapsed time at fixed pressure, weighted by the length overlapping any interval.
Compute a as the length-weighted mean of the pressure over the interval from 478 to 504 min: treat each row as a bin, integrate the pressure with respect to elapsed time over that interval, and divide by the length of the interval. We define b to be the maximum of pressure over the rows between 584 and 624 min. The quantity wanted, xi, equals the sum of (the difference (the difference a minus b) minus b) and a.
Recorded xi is -1.1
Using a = 9.1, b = 9.62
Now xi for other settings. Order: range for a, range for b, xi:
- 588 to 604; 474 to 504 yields -1.5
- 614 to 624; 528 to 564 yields -2.6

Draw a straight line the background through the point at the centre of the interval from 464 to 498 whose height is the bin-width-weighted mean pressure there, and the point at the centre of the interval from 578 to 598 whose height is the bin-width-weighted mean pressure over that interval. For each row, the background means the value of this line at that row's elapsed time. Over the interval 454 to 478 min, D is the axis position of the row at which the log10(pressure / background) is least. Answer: 456.0 min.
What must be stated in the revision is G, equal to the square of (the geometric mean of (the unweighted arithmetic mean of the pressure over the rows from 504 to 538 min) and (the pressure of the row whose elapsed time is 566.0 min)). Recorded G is 65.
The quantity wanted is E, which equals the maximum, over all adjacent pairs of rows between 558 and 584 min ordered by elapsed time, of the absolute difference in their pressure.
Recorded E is 0.4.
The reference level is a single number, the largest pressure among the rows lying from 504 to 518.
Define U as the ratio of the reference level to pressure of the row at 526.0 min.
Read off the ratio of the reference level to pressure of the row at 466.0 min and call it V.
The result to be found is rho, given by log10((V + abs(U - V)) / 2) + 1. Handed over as 0.64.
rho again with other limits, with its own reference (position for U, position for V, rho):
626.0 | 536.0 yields 0.53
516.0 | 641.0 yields 0.85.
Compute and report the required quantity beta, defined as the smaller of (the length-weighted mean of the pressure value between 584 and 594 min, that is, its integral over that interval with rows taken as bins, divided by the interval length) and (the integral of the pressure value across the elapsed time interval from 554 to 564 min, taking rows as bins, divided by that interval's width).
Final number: 9.53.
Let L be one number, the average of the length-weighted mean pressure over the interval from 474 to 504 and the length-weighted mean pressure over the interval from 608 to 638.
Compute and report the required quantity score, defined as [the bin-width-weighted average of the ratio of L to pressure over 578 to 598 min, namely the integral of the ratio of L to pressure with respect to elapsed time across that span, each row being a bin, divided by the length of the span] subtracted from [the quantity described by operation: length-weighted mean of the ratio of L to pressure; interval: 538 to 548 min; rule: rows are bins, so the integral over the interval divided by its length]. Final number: 0.0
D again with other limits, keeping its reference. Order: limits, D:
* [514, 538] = 516.0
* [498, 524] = 516.0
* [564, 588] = 586.0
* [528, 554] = 531.0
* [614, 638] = 616.0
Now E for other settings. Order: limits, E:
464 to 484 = 0.2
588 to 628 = 0.2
